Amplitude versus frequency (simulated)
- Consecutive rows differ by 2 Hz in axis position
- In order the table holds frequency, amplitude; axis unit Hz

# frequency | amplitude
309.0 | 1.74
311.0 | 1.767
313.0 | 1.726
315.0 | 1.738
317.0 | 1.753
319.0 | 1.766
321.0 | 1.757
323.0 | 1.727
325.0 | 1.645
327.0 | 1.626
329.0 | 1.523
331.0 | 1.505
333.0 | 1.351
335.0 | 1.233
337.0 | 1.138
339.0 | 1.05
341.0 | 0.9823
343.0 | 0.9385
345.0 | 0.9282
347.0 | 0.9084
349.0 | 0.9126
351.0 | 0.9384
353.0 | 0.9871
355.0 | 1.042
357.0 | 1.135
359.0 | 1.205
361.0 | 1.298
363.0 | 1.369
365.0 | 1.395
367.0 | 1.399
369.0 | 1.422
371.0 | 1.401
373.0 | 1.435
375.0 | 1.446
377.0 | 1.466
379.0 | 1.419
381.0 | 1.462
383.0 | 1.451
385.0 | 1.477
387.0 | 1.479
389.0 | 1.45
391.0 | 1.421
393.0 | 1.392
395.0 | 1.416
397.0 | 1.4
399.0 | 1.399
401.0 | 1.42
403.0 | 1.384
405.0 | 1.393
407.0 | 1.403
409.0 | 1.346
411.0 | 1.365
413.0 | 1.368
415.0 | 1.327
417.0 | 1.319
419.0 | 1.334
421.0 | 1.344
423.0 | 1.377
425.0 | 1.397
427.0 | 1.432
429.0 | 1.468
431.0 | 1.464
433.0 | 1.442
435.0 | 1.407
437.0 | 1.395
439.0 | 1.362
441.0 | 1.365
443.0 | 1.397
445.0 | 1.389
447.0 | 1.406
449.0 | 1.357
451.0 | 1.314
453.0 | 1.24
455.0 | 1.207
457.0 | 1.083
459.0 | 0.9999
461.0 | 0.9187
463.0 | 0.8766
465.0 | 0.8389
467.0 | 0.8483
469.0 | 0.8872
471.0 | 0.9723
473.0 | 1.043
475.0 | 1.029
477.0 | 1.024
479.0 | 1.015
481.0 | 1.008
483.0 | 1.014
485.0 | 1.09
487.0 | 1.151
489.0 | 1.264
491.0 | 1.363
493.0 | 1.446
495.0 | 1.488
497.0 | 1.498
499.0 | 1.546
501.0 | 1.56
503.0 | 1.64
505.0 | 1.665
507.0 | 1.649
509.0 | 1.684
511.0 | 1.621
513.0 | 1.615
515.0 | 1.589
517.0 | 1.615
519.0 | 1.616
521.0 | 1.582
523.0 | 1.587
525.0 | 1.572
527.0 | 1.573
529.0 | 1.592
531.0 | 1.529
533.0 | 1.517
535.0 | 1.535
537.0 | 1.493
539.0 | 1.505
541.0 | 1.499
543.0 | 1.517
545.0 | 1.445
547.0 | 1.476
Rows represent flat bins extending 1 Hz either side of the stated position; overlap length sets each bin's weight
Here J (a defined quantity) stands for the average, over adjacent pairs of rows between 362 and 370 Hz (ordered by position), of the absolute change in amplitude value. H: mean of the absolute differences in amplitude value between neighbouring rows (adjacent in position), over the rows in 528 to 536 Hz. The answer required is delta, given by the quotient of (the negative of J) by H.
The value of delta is -0.6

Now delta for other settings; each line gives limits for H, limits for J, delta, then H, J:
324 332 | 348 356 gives -0.9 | 0.047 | 0.043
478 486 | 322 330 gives -2.3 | 0.030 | 0.068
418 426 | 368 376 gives -1.0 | 0.021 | 0.022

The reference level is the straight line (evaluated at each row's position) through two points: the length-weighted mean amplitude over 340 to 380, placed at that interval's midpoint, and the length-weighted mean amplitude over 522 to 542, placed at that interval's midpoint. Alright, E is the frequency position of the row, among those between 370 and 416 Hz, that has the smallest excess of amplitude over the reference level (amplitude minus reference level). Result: 415.0 Hz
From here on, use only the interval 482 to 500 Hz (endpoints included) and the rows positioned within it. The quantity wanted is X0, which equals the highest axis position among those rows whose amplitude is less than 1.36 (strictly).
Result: 489.0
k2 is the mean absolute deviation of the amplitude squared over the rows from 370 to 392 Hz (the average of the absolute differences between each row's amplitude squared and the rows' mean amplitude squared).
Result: 0.06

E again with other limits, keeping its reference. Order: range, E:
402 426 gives 417.0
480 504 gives 481.0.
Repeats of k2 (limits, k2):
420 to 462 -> 0.27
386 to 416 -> 0.08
